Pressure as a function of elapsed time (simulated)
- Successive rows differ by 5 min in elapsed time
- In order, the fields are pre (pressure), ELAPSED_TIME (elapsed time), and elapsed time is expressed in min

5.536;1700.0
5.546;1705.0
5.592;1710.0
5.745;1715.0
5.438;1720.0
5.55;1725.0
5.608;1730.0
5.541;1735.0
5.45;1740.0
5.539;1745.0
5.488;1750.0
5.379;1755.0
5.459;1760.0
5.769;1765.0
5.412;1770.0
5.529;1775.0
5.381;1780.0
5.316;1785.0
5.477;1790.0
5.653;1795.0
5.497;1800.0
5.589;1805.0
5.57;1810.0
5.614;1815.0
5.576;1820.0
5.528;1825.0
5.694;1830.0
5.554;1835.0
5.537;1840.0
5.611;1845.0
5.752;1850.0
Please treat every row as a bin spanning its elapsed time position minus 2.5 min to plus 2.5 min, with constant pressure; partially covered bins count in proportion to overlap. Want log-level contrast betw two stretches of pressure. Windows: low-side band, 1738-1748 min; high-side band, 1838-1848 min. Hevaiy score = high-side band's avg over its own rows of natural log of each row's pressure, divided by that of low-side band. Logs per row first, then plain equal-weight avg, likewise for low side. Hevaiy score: 1.01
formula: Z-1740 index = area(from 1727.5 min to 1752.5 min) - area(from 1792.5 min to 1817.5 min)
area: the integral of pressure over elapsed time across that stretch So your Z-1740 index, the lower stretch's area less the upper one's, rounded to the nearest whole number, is -1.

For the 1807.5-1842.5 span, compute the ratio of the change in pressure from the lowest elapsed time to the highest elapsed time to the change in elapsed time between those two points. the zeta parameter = -0.0011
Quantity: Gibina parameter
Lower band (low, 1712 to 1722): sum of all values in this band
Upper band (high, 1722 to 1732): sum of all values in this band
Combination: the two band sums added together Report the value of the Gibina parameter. 22.3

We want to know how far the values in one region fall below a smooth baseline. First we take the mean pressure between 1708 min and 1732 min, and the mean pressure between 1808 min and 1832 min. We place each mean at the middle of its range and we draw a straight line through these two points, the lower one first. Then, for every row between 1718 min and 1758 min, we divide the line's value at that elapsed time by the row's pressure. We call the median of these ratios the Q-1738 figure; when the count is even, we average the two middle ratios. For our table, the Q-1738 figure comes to 1.01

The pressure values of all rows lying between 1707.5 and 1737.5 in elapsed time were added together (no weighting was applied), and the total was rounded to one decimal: 33.5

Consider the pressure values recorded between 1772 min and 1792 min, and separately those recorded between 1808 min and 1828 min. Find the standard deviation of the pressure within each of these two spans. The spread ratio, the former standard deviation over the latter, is 2.7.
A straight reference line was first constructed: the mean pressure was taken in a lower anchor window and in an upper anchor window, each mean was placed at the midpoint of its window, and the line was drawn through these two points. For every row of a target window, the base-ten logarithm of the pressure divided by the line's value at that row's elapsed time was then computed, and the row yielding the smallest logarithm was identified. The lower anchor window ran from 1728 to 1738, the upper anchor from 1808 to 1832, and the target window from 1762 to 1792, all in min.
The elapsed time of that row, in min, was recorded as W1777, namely 1785.0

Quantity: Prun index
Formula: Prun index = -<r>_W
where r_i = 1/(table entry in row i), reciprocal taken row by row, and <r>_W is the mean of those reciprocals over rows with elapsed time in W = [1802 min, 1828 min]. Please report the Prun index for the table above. -0.179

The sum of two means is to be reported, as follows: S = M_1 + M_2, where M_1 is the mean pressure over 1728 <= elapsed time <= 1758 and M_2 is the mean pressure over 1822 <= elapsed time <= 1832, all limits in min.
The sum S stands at 11.1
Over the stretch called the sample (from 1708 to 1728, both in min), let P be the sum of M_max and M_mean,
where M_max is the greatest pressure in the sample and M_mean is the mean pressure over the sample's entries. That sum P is 11.3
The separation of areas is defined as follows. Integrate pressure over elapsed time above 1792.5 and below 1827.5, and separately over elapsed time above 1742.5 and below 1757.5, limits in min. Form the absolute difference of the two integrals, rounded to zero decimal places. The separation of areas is 113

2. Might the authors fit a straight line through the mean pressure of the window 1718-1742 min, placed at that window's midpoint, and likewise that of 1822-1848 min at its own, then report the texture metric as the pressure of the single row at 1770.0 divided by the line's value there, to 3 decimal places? 0.976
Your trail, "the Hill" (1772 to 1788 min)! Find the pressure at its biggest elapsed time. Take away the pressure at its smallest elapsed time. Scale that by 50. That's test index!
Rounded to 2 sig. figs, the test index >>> -11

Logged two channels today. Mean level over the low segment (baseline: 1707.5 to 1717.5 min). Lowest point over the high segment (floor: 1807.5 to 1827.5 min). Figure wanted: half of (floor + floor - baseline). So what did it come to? 2.69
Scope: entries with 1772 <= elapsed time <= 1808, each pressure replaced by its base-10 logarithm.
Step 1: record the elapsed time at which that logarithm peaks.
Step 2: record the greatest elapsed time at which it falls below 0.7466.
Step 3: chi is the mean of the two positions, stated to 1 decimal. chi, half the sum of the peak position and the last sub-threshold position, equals 1797.5 min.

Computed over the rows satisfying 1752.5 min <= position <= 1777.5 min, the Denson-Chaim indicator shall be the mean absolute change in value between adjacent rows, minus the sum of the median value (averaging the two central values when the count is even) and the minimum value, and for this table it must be -10.62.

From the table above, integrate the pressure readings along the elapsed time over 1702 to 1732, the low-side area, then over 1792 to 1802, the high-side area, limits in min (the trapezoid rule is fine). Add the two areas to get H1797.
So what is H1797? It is 223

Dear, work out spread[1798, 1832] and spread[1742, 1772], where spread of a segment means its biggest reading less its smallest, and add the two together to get 0.59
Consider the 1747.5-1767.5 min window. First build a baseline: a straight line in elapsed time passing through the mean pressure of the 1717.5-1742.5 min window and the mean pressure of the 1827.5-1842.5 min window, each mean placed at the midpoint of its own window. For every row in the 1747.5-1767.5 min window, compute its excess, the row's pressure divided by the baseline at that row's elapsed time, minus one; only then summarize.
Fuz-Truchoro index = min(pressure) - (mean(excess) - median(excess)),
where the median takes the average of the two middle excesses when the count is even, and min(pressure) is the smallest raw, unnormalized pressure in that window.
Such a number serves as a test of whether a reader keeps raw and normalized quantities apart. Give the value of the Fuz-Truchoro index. 5.37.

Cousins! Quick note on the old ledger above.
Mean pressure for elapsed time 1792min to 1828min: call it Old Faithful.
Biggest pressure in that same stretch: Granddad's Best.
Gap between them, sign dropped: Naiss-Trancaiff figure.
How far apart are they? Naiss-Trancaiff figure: 0.08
